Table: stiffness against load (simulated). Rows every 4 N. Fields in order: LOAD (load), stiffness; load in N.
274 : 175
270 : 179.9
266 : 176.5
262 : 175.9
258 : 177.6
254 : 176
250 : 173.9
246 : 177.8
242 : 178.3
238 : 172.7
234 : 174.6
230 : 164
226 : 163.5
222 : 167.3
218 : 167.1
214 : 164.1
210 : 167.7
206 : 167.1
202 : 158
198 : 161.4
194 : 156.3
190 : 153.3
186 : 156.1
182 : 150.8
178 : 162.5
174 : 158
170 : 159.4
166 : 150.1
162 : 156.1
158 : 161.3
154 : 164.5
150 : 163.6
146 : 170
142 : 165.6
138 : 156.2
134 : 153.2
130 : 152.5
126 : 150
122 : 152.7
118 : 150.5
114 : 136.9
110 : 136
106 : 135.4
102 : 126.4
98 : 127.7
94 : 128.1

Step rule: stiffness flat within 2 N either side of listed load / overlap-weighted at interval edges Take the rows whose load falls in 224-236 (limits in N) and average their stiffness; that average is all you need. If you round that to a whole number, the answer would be 167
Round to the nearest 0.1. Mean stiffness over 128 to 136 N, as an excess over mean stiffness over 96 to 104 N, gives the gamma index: 25.8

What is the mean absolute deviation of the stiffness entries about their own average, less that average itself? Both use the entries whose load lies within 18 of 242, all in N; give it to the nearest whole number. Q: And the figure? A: -169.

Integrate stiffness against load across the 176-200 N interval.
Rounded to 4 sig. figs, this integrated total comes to 3762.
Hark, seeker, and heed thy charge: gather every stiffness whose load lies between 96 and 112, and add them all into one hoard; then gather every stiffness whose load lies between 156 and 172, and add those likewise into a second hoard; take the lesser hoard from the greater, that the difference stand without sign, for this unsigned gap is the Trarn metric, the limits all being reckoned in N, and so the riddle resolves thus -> 101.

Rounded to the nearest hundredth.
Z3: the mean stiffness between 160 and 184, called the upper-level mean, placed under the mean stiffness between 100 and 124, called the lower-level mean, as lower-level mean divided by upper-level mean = 0.89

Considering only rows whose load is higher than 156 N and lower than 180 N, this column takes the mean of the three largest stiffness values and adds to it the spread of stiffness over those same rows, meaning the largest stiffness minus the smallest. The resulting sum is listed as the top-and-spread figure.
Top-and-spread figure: 173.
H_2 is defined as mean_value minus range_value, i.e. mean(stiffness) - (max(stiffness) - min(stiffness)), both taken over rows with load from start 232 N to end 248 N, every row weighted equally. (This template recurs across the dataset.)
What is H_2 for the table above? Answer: 170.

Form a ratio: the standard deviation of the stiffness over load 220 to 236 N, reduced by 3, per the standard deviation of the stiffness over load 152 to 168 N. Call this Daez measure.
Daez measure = 0.3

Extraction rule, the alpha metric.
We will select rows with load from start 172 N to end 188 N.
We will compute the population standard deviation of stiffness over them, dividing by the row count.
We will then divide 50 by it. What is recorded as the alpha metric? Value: 11.9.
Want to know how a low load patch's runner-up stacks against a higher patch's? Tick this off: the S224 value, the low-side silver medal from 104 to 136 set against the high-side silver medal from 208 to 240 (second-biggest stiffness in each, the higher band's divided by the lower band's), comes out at 1.13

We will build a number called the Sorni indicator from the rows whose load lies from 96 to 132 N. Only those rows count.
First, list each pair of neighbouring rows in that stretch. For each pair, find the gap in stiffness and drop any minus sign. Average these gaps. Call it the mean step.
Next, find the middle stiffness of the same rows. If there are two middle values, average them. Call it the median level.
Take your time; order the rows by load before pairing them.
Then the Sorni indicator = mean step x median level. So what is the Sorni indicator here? 561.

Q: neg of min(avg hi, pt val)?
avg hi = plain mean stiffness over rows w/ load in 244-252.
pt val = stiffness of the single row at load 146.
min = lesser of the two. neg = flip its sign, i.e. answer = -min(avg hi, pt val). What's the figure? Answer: -170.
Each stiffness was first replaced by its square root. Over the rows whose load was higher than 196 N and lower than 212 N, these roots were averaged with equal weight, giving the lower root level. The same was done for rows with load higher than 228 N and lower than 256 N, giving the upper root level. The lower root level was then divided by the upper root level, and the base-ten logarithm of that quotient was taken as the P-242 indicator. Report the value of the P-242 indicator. -0.013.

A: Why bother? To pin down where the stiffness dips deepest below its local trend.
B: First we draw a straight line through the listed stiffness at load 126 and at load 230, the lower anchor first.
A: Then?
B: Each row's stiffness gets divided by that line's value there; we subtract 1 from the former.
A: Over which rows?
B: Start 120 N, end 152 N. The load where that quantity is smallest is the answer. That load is 126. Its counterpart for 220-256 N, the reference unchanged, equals 230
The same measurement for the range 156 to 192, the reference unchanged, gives 182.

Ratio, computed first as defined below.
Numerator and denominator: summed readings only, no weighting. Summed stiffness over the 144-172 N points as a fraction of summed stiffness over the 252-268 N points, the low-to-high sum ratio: 1.6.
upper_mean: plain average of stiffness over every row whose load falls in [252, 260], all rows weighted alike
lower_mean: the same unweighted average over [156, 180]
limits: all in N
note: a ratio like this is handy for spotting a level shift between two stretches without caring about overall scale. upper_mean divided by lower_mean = 1.120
